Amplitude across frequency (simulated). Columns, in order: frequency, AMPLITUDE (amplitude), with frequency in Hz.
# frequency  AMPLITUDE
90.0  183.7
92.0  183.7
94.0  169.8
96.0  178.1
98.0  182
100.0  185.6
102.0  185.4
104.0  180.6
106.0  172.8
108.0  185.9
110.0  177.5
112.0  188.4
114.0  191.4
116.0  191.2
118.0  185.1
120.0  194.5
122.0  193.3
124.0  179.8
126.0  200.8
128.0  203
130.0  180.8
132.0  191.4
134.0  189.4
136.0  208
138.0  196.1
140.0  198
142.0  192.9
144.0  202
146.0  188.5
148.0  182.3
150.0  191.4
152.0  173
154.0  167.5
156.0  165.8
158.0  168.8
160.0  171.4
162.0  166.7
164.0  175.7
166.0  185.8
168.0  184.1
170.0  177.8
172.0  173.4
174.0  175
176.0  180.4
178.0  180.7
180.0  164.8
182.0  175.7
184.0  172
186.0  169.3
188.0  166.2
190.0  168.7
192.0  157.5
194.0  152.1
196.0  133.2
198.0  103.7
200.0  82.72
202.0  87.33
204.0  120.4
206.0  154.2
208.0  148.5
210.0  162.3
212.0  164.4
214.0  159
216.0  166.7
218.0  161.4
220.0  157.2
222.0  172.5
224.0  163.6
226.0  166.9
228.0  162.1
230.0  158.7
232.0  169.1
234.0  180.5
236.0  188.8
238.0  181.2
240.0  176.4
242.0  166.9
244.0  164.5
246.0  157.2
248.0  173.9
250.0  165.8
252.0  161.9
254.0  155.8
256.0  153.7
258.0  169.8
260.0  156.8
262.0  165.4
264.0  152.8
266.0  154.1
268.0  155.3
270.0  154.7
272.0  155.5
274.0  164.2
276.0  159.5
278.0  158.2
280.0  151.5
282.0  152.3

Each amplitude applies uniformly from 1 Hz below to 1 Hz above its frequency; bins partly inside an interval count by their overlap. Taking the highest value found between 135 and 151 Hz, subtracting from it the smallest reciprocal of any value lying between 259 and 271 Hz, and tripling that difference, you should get 624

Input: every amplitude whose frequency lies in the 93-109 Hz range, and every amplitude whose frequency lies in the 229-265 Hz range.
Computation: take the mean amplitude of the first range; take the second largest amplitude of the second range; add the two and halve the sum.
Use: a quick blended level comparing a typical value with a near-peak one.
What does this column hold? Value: 181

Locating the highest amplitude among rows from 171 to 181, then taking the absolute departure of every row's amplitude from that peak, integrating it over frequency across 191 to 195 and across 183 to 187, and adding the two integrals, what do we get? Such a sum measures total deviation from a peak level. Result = 144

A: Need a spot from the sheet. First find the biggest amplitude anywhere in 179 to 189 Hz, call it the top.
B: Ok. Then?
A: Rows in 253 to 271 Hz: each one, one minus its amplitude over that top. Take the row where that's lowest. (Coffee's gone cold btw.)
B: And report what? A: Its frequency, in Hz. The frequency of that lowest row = 258.0 Hz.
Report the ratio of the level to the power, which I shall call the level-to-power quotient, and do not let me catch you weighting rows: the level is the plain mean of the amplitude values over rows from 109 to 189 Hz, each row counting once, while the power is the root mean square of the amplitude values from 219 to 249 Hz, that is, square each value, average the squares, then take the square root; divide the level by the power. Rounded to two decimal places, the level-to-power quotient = 1.08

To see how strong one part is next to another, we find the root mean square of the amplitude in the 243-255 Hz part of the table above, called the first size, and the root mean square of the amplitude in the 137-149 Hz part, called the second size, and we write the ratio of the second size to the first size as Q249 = 1.18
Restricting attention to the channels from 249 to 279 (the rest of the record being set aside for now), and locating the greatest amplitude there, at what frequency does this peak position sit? 258.0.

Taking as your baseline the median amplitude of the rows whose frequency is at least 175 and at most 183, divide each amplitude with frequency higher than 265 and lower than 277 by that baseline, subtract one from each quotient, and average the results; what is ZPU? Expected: -0.12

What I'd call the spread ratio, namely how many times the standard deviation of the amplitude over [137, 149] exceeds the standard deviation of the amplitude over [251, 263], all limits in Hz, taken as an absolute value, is 1.1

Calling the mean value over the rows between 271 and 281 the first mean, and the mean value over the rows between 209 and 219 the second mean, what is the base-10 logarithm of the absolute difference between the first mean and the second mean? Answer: 0.7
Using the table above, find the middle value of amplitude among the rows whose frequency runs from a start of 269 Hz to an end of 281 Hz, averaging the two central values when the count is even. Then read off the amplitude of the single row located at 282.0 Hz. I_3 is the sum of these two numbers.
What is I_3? 309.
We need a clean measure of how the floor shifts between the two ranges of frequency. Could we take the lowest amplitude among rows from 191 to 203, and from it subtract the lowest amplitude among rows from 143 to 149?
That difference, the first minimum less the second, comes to -100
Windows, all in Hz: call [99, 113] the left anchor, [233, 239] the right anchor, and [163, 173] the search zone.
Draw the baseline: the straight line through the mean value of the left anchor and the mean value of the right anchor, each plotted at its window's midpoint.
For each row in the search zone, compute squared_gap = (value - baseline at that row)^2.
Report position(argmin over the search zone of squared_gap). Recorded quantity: 168.0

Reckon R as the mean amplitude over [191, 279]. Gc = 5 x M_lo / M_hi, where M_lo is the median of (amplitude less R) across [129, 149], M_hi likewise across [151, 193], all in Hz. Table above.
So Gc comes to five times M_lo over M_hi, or 11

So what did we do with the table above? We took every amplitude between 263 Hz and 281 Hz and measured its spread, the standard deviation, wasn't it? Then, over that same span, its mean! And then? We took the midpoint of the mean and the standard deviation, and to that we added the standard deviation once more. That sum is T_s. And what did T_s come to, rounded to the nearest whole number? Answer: 84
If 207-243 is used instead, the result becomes 98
